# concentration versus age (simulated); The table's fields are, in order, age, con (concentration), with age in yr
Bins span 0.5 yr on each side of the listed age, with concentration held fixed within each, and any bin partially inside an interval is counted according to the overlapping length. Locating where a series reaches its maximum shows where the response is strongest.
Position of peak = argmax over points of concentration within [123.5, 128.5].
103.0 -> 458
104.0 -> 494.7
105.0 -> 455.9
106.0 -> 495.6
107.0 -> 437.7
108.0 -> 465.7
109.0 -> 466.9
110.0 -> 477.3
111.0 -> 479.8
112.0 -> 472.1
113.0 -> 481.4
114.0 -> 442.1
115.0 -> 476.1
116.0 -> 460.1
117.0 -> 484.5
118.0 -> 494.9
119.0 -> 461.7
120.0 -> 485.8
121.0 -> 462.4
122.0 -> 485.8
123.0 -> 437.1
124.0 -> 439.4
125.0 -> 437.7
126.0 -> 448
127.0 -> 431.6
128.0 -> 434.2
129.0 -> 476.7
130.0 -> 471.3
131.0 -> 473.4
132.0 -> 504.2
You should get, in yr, 126.0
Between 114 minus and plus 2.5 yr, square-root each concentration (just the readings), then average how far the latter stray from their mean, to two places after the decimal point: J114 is 0.28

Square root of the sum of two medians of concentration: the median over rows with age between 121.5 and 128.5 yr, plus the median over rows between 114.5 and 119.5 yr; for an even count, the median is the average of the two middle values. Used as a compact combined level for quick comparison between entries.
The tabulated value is 30.2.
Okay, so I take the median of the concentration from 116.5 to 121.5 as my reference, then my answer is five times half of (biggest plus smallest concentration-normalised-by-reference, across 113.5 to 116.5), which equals 4.74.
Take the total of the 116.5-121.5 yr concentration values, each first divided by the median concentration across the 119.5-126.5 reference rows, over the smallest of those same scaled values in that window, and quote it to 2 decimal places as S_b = 5.18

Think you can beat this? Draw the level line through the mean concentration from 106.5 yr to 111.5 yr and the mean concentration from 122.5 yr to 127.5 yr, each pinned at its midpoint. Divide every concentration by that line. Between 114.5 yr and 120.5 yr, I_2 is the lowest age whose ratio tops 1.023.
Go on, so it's 115.0 yr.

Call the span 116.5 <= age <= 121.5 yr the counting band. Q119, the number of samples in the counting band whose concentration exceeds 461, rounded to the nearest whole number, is 5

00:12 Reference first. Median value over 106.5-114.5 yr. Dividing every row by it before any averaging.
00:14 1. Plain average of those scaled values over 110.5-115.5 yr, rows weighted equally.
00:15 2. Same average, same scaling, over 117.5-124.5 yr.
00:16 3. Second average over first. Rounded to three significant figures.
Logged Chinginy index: 0.992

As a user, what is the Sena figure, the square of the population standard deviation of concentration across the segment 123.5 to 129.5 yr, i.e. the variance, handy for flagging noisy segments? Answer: 232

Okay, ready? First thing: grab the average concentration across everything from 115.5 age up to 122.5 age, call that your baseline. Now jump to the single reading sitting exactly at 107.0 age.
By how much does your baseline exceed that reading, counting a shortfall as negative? 39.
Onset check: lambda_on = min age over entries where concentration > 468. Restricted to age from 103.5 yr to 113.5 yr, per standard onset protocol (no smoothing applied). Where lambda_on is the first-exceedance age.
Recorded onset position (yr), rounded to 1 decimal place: 104.0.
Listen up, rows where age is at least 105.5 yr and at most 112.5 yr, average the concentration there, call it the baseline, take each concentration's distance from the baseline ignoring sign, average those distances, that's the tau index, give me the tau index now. 12.0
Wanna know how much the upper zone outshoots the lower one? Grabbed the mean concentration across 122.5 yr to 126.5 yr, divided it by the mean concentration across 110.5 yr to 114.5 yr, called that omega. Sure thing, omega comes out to 0.94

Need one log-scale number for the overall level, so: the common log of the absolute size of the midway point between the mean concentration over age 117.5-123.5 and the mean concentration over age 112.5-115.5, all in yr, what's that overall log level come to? 2.67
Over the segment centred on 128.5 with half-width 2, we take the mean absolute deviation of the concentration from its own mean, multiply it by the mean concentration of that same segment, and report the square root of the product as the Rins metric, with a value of 97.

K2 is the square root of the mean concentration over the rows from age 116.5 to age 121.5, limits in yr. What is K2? 21.9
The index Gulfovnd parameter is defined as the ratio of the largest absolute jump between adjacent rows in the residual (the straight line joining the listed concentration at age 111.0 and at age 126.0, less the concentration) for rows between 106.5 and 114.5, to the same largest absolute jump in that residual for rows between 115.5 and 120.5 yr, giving 1.20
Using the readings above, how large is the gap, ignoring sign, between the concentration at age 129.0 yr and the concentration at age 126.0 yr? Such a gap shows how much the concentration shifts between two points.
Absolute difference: 29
